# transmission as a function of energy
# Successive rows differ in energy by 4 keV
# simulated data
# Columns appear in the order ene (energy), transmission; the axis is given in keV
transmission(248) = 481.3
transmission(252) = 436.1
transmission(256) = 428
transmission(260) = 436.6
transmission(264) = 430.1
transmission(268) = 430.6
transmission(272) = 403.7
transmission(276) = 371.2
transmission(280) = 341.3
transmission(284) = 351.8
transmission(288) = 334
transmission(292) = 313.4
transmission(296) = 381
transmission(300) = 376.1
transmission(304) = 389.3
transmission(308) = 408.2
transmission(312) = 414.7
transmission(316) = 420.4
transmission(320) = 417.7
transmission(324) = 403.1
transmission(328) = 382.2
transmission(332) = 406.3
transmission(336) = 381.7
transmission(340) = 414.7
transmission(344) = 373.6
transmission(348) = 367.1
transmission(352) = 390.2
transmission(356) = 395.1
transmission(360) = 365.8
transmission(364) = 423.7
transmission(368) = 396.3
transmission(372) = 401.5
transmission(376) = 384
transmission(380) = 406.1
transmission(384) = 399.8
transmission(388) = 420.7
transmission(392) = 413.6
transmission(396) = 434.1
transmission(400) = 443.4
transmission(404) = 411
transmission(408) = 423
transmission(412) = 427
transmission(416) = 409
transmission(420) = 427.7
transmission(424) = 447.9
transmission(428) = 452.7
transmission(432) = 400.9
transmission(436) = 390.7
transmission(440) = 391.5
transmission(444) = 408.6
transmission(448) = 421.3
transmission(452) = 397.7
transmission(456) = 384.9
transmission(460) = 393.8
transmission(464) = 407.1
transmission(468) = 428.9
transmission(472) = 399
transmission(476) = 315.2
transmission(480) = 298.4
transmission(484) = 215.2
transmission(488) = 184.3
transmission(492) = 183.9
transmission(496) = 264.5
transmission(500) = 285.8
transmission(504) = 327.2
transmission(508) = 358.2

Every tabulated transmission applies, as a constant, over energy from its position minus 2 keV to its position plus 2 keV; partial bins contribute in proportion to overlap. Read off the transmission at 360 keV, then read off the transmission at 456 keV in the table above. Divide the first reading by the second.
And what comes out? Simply 0.95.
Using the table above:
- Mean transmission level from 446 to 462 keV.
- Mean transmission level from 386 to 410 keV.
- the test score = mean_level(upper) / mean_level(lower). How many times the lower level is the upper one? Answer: 0.94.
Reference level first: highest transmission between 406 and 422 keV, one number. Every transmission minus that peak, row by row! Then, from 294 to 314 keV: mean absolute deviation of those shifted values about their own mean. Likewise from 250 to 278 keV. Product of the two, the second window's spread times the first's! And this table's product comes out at 257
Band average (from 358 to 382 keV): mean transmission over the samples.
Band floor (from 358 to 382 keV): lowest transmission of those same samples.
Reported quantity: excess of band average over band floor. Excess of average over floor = 30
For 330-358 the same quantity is 23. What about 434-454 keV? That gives 11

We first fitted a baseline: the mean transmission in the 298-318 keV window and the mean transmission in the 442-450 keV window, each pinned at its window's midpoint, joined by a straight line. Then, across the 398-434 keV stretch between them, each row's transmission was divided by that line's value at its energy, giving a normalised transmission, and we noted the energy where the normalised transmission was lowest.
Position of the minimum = 432 keV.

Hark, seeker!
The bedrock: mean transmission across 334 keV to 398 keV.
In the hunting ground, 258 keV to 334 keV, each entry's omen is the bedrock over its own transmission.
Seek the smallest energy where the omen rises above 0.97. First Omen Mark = 272 keV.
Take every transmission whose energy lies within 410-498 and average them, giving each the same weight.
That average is 366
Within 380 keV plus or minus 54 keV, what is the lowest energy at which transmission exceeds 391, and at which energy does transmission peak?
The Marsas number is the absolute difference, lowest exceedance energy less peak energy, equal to 96 keV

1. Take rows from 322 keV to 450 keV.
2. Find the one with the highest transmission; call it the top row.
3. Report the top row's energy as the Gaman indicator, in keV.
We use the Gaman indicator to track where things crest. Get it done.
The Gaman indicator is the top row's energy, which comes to 428 keV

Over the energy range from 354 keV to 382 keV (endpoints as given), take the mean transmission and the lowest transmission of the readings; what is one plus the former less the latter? 31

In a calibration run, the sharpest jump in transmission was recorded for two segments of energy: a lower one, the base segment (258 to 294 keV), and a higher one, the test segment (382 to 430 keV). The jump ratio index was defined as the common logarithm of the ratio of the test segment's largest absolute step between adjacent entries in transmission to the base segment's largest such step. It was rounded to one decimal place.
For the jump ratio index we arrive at 0.0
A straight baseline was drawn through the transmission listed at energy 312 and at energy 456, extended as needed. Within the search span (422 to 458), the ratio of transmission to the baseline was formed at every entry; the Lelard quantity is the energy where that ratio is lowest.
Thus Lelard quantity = 456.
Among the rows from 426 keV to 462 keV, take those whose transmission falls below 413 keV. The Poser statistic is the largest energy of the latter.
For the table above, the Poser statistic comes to 460 keV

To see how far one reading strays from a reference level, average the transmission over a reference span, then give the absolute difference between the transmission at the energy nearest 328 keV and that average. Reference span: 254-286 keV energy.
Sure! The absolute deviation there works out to 17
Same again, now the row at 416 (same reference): 10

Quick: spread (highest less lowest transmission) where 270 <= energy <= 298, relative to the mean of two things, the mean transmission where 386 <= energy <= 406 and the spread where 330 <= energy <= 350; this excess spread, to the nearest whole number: -146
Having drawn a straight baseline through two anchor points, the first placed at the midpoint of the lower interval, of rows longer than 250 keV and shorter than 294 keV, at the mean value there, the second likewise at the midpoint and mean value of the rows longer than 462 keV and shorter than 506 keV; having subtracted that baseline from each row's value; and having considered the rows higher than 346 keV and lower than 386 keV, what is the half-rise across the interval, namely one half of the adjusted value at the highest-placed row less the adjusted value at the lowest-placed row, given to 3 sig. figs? 23.8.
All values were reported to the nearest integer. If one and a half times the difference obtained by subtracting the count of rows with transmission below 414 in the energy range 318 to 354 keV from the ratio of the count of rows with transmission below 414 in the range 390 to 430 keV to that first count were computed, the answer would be -10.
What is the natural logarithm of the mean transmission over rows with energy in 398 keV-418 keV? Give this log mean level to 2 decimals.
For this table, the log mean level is 6.05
